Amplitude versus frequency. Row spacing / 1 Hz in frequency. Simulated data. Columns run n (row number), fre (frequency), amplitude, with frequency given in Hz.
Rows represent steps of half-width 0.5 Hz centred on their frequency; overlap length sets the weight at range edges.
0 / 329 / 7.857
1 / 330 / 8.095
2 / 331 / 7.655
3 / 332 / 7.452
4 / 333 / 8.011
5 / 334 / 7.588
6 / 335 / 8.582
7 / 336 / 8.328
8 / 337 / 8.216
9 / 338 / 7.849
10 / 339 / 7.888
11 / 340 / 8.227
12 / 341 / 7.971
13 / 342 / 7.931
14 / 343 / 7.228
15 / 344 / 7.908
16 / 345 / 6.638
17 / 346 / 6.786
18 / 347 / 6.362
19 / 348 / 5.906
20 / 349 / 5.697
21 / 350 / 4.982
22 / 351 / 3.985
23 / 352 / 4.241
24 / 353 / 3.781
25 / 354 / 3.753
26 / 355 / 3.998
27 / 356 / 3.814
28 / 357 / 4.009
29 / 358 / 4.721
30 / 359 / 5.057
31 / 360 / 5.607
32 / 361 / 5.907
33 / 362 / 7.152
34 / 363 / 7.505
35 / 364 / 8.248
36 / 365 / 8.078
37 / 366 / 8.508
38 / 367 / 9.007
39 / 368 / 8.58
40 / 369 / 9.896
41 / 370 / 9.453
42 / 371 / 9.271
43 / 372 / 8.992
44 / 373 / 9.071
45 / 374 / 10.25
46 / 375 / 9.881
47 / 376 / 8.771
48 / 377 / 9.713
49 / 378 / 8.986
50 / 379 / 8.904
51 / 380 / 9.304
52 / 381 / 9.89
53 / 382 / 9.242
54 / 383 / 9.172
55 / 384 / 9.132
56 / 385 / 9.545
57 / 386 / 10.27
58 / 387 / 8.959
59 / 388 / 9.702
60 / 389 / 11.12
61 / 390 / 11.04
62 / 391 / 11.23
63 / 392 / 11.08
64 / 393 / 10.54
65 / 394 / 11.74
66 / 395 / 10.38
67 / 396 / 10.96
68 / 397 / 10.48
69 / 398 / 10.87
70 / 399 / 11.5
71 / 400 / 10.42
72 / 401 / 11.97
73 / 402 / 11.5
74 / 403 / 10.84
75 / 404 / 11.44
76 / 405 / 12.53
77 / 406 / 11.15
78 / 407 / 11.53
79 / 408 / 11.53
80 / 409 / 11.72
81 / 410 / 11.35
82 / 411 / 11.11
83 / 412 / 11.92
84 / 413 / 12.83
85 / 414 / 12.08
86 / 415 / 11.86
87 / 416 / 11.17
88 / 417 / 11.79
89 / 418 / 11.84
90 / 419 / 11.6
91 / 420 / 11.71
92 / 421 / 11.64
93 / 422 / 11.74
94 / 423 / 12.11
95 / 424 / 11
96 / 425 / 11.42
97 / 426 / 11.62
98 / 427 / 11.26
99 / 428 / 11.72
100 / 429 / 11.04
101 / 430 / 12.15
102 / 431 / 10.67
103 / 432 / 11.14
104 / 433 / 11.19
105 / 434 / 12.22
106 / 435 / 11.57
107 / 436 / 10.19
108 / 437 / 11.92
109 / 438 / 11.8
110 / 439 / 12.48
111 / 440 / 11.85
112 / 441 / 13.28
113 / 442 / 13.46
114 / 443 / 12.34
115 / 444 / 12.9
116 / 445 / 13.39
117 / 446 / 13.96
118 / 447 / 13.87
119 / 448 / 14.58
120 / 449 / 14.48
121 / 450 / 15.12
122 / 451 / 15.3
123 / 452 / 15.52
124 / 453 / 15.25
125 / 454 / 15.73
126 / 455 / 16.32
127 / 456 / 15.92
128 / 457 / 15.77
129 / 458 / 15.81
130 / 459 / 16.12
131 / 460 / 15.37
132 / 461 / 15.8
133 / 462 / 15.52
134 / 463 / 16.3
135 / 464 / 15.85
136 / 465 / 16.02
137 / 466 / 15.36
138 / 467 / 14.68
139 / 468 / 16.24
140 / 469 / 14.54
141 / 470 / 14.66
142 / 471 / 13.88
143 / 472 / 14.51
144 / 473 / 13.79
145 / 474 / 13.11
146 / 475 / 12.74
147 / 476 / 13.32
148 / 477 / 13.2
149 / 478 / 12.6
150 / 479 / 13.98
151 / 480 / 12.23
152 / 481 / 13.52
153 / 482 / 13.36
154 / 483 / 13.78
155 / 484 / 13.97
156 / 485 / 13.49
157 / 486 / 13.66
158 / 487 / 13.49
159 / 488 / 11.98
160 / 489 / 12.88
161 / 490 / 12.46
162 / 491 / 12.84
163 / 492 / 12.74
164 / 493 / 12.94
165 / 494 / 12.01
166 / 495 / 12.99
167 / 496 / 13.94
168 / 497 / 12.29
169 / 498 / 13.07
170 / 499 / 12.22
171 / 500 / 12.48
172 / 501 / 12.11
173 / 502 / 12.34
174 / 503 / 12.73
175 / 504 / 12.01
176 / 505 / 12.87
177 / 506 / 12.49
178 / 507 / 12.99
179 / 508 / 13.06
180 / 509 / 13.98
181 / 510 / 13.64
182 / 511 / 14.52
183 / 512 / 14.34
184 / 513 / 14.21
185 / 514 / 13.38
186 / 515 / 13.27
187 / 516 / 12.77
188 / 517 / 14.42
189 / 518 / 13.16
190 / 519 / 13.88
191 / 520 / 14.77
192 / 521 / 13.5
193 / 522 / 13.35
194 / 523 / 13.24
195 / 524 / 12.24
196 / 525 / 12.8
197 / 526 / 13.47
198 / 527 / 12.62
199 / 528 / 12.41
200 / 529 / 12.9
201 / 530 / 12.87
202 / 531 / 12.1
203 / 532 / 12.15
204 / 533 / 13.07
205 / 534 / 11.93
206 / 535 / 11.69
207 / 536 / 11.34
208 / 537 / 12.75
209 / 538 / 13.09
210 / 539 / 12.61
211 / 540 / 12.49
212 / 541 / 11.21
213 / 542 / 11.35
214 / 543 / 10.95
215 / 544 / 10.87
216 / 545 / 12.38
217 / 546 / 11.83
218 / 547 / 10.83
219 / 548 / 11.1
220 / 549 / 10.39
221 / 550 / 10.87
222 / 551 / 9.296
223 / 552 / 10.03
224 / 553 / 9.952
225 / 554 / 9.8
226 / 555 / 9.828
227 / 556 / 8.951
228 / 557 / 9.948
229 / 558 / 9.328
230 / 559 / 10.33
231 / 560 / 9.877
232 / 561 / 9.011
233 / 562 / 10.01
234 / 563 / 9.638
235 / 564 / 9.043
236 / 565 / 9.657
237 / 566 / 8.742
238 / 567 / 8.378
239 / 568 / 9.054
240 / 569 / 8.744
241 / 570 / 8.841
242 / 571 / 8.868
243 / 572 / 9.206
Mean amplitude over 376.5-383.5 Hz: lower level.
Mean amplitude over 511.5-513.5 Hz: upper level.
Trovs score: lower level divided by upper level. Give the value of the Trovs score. 0.65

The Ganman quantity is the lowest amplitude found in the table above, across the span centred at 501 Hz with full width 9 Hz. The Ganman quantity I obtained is 12.01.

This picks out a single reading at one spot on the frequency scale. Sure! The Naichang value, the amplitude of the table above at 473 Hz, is 13.79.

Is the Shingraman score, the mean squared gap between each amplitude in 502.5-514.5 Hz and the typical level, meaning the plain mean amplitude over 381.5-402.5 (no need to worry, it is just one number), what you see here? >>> 9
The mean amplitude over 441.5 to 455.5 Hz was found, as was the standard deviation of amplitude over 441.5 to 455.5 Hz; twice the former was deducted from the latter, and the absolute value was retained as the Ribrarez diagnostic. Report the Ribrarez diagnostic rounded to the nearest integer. 28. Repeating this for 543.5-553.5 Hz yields 21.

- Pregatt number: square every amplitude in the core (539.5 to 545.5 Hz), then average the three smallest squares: 121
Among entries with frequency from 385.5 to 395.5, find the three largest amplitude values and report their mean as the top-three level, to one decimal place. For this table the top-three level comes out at 11.4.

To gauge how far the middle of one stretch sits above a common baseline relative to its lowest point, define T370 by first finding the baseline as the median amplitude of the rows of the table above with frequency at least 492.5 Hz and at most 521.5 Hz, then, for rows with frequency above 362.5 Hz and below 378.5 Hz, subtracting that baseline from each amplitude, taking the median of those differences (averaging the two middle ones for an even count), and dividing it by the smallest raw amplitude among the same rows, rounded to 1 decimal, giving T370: -0.5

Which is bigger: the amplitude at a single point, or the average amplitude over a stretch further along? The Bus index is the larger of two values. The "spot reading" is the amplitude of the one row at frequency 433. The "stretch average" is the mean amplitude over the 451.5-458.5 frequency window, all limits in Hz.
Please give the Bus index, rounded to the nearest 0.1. 15.8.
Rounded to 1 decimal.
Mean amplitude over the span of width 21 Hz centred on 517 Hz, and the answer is 13.5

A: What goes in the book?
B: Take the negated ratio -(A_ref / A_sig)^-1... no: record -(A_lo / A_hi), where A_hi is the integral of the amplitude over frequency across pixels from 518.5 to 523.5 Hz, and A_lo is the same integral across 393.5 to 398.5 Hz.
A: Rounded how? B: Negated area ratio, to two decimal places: -0.79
